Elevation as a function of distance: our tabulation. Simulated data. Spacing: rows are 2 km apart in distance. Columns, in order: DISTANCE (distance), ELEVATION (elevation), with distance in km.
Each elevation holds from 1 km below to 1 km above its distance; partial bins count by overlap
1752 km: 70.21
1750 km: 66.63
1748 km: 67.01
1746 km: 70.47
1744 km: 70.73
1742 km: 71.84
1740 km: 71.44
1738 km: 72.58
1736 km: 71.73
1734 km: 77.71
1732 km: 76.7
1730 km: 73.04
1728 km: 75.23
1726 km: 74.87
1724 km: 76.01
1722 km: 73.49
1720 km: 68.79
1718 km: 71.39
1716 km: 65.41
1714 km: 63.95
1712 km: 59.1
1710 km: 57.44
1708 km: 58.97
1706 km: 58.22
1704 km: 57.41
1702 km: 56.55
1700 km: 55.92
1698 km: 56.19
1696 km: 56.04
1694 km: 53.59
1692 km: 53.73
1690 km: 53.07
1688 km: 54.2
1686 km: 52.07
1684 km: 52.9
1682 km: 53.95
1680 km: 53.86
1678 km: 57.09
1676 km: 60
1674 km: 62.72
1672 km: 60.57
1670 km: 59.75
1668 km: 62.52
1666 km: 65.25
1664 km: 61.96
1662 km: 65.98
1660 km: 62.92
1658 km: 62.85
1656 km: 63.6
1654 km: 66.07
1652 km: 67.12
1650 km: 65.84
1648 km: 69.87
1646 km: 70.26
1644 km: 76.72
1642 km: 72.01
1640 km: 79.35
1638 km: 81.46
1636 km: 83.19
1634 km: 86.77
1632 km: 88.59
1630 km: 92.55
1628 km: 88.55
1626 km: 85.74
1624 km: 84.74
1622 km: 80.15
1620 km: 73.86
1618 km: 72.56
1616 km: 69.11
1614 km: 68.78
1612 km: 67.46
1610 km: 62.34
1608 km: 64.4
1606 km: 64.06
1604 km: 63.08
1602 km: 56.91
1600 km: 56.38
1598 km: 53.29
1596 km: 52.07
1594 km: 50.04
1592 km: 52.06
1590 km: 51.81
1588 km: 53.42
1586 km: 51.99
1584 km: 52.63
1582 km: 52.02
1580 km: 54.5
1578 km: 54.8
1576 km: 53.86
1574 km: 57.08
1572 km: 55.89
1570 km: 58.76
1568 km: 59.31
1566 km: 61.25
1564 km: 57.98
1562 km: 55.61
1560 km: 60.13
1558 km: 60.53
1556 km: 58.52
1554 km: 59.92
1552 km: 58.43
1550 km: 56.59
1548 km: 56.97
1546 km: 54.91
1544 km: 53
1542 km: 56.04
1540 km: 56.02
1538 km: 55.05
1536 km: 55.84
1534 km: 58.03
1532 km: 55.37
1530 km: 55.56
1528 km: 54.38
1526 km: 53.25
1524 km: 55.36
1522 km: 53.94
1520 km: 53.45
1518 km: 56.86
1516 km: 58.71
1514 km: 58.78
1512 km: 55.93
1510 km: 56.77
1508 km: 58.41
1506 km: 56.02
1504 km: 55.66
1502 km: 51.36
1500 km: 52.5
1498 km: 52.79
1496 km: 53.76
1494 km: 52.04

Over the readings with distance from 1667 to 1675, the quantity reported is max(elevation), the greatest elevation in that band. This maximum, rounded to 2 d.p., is 62.72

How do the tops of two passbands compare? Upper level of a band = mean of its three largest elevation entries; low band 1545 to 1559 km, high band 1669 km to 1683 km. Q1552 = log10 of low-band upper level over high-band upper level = -0.010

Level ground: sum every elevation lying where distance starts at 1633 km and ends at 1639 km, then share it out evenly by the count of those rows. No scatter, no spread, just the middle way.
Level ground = 84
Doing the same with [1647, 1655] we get 67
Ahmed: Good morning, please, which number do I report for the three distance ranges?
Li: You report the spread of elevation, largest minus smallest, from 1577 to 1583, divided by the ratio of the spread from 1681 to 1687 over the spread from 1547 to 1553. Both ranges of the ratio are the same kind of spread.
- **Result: 3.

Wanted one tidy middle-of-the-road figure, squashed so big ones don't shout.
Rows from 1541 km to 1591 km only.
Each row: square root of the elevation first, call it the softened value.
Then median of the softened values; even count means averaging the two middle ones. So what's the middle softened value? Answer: 7.49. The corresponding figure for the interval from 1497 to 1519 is 7.48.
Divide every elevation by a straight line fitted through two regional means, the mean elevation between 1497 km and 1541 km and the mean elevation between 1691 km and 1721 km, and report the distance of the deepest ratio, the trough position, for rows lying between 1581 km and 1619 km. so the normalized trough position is 1594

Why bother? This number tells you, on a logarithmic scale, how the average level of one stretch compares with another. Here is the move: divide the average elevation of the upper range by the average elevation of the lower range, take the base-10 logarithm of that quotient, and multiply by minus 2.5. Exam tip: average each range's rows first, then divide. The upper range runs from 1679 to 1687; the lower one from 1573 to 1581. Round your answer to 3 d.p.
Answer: 0.037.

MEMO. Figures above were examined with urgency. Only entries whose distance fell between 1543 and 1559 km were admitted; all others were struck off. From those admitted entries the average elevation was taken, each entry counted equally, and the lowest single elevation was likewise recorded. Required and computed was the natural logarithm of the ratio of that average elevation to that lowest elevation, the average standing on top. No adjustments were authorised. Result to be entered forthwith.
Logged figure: 0.079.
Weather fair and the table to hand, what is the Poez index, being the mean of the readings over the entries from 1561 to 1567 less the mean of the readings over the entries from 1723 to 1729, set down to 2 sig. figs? -17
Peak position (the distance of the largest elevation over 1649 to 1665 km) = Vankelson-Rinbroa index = 1652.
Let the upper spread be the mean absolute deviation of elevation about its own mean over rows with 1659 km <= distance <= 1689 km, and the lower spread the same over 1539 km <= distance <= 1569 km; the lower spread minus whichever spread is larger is -2.1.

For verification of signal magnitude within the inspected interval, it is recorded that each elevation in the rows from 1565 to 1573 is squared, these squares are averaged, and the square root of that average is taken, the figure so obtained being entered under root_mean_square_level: 59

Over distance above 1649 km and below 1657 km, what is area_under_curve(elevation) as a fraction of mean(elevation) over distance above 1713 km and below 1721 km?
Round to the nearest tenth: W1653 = 7.8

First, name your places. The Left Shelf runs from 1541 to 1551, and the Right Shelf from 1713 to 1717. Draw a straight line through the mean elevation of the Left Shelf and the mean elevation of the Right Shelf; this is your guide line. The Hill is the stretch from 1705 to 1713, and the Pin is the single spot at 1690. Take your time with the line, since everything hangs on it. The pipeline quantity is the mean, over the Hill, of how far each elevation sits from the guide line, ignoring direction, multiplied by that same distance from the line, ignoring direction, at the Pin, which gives 61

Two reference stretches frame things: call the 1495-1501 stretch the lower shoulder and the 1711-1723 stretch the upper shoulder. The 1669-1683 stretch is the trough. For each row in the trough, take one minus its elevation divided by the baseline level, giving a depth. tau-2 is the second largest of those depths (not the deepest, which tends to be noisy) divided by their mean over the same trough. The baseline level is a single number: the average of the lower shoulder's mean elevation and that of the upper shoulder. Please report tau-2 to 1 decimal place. 3.5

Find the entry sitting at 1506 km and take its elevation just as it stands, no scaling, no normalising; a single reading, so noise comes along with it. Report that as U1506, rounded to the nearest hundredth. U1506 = 56.02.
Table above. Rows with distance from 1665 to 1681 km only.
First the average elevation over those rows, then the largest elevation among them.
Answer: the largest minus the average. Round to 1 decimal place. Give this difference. 5.0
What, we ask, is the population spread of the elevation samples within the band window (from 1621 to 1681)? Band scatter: 10.9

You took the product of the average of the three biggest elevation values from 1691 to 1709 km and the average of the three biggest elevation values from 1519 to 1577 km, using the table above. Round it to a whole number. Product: 3529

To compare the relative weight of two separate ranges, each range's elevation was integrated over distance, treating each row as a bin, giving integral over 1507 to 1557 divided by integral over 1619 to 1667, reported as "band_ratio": 0.78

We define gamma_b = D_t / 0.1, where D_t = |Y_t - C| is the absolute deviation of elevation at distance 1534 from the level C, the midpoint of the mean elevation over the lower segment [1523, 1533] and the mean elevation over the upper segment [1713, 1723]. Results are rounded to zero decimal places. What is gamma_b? 37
